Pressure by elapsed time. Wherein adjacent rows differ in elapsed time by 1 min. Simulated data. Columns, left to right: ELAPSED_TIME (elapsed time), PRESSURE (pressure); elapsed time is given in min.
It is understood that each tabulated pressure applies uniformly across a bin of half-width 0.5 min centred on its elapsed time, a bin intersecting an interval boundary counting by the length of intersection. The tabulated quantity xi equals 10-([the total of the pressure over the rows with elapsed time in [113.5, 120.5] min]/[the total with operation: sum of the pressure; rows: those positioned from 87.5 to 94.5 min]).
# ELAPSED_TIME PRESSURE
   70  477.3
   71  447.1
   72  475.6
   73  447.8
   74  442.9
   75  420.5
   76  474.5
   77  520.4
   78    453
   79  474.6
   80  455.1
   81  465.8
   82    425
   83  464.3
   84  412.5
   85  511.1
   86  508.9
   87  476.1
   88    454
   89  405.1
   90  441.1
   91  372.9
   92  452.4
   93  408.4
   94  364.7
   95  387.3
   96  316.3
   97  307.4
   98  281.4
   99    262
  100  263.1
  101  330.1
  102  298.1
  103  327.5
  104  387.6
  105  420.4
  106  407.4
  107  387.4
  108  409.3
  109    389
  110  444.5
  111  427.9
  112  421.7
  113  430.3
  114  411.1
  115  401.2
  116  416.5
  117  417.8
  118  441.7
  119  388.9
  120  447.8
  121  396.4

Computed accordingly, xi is 8.99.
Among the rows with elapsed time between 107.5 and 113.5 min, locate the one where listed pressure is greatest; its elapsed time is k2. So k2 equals 110 min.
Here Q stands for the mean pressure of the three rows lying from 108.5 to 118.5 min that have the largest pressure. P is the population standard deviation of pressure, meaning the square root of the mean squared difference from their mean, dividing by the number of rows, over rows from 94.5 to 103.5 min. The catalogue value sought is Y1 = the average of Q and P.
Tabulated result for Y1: 238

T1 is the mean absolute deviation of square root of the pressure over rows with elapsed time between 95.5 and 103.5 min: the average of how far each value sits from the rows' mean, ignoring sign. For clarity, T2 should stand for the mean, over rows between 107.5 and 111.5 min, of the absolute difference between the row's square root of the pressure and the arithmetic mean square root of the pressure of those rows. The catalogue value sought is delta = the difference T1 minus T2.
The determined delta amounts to 0.2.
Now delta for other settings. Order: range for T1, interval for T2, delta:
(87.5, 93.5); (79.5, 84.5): 0.2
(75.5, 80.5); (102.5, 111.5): -0.2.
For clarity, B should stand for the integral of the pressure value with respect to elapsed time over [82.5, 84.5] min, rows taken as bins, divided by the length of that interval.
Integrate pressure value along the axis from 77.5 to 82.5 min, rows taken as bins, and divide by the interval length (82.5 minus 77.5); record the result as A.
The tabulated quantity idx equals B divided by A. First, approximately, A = 455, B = 438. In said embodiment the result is 1.0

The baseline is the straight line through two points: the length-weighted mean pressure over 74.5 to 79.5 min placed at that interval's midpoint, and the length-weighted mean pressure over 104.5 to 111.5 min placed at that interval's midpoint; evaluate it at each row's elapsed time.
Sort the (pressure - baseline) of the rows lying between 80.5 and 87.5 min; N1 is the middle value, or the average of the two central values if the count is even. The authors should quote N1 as 7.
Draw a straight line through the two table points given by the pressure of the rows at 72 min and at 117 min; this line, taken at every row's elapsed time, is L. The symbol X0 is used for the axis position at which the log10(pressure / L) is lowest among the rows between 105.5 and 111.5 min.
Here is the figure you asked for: 107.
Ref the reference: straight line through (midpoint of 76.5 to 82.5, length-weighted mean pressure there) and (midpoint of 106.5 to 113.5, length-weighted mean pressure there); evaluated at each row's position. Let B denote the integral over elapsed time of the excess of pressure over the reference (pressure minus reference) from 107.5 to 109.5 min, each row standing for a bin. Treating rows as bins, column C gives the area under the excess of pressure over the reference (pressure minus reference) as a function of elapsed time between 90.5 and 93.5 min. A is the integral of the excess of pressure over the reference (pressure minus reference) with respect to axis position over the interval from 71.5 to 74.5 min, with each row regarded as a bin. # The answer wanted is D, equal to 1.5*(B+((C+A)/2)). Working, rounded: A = -63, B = -38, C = -102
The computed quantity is -180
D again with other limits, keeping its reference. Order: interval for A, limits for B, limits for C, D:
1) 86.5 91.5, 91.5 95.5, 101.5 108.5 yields -560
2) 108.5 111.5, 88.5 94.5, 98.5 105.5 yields -871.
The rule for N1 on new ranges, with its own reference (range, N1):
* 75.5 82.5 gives 4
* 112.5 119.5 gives 19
